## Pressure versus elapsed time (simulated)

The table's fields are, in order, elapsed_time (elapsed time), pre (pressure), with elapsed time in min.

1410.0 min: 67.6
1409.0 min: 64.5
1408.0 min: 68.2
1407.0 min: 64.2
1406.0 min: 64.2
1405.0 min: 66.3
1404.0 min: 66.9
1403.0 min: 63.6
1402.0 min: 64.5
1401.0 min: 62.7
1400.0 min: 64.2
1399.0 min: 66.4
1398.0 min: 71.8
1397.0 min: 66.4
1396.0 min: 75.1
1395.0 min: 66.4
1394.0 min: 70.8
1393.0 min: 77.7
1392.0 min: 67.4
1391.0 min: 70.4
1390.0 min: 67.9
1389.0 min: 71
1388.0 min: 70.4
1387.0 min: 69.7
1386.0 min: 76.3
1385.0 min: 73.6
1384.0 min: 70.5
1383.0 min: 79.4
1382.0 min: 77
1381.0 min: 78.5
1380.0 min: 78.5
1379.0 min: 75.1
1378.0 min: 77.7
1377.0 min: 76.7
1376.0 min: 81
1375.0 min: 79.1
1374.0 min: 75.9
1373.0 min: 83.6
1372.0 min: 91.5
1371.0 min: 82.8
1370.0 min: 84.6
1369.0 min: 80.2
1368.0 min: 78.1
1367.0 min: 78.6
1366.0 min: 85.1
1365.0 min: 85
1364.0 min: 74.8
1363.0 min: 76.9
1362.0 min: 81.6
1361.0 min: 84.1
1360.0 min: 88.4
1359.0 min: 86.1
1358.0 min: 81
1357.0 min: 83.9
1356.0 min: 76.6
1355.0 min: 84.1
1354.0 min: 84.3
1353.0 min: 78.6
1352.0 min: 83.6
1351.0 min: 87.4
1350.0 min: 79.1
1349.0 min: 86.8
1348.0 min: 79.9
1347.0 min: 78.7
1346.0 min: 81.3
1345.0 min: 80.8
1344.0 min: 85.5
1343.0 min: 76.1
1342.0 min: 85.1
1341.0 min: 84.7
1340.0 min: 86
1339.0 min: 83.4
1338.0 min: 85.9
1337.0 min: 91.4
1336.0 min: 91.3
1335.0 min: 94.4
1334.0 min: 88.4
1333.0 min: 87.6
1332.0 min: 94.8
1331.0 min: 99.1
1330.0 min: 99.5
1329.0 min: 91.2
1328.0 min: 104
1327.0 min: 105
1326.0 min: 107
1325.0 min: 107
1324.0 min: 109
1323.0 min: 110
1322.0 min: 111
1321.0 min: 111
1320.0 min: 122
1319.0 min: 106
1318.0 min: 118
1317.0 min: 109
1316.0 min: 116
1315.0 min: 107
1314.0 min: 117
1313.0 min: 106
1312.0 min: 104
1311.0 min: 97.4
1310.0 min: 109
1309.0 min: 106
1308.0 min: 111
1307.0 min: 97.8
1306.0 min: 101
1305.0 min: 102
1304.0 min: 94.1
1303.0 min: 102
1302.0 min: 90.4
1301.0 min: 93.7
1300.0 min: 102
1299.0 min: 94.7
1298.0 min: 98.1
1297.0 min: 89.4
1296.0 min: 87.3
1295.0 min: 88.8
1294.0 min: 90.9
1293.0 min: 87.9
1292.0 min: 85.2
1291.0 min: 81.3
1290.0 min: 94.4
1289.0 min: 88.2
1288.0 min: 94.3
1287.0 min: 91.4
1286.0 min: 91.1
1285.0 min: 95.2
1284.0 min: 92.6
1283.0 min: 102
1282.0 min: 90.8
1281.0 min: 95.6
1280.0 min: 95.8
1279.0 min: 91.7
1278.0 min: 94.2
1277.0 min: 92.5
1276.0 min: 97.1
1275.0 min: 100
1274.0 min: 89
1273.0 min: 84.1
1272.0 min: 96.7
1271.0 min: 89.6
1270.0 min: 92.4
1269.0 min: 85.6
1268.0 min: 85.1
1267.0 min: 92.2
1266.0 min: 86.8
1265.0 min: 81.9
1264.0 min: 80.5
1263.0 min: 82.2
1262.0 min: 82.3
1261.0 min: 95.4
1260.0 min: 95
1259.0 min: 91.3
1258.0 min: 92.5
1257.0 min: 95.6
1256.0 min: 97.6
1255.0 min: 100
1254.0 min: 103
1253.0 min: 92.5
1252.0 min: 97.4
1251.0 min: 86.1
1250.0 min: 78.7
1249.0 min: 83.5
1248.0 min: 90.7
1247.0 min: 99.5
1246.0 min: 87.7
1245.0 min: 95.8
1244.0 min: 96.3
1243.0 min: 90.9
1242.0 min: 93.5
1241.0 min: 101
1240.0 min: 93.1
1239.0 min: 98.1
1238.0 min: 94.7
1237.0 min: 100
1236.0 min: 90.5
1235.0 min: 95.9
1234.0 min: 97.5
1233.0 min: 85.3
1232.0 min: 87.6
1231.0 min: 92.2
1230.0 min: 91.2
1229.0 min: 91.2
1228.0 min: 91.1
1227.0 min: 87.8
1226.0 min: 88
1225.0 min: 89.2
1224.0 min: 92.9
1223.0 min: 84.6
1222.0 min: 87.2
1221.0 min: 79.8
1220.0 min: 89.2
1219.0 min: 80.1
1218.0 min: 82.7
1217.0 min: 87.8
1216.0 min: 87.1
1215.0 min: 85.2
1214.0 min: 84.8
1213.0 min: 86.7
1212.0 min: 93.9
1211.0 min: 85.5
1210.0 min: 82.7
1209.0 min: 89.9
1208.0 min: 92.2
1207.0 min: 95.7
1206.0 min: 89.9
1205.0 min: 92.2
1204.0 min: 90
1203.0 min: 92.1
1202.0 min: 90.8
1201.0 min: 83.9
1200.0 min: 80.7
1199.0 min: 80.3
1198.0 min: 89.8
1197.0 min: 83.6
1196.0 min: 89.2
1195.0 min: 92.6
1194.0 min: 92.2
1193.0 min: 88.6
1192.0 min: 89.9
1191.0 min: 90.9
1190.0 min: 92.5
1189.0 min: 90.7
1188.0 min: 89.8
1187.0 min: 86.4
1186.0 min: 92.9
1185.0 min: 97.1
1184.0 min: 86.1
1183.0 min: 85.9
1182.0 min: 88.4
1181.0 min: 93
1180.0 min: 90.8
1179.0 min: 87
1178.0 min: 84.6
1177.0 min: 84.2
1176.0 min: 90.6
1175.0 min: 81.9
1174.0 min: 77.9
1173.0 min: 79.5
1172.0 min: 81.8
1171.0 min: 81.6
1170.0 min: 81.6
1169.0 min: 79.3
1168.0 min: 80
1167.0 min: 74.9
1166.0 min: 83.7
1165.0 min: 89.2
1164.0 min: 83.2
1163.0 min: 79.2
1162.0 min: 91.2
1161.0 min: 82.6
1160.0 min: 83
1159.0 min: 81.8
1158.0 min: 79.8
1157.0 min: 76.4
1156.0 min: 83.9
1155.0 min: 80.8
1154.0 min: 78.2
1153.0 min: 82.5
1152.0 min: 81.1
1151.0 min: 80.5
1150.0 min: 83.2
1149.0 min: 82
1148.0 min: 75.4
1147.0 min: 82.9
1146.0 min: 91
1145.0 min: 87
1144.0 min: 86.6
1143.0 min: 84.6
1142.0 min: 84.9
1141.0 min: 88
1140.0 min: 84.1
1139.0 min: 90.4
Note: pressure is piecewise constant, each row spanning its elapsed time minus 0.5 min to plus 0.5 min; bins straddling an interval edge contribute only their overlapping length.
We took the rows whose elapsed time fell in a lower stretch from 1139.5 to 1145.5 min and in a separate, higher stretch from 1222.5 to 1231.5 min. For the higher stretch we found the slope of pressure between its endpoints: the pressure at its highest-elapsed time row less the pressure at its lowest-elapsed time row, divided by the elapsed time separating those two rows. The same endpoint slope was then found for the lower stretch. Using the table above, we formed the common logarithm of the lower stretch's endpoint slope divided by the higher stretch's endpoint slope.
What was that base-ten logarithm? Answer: -0.2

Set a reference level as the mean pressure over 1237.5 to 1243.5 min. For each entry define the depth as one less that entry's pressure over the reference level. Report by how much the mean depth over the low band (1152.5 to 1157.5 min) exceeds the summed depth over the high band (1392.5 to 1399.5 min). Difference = -1.6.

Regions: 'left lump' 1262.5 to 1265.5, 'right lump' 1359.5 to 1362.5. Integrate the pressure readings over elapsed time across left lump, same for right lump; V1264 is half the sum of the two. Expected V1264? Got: 249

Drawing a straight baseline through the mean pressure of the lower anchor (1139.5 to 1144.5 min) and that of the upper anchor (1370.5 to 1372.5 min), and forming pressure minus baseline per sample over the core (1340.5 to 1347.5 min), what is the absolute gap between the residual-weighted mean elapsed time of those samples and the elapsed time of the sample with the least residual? 1.6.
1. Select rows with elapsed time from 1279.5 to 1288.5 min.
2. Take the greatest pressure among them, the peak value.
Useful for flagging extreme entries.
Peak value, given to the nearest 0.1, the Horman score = 102.0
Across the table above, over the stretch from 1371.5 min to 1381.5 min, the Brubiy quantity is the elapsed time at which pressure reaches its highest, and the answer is 1372.0 min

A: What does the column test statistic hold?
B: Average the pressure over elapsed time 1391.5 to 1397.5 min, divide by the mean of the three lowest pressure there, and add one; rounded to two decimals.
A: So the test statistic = 2.06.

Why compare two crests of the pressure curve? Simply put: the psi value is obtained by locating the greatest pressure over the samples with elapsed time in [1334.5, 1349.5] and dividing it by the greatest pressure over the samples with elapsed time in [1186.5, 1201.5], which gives 1.02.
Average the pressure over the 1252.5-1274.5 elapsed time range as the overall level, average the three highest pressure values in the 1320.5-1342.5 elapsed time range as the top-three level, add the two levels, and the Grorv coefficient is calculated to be 201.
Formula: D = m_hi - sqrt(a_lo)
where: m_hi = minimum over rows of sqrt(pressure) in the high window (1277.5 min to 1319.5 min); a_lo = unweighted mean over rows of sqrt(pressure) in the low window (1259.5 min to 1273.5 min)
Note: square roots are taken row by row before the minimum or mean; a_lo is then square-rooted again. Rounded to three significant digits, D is 5.96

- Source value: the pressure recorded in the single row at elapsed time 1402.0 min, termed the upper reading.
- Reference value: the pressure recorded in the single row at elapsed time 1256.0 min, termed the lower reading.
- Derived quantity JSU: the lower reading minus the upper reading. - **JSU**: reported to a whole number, 33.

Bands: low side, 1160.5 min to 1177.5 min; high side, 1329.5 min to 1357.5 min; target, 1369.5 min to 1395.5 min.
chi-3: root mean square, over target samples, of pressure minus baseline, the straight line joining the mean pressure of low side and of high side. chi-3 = 12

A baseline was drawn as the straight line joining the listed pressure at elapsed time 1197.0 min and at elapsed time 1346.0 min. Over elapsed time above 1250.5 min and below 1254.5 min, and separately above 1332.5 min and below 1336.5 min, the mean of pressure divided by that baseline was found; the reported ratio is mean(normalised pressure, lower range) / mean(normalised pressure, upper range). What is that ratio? 1.03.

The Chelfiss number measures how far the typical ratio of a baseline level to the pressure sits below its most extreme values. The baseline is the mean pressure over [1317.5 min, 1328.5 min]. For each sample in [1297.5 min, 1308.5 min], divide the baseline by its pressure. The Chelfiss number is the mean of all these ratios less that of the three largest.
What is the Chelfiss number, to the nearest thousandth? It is -0.070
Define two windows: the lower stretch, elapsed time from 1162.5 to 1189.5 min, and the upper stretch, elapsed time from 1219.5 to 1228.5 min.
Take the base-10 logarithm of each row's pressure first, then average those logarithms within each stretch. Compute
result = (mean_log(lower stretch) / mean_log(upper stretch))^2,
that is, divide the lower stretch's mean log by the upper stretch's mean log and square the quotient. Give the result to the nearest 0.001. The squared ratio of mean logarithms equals 0.987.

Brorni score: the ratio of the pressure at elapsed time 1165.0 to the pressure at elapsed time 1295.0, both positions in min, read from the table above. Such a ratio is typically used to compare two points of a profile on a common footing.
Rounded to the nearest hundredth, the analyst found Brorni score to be 1.00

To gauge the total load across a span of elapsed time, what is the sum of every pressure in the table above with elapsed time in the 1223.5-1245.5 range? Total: 2044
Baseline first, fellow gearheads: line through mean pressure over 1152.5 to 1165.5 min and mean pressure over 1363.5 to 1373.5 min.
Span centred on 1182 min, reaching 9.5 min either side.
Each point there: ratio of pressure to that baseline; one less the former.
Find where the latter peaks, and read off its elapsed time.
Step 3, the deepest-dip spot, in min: 1174.0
